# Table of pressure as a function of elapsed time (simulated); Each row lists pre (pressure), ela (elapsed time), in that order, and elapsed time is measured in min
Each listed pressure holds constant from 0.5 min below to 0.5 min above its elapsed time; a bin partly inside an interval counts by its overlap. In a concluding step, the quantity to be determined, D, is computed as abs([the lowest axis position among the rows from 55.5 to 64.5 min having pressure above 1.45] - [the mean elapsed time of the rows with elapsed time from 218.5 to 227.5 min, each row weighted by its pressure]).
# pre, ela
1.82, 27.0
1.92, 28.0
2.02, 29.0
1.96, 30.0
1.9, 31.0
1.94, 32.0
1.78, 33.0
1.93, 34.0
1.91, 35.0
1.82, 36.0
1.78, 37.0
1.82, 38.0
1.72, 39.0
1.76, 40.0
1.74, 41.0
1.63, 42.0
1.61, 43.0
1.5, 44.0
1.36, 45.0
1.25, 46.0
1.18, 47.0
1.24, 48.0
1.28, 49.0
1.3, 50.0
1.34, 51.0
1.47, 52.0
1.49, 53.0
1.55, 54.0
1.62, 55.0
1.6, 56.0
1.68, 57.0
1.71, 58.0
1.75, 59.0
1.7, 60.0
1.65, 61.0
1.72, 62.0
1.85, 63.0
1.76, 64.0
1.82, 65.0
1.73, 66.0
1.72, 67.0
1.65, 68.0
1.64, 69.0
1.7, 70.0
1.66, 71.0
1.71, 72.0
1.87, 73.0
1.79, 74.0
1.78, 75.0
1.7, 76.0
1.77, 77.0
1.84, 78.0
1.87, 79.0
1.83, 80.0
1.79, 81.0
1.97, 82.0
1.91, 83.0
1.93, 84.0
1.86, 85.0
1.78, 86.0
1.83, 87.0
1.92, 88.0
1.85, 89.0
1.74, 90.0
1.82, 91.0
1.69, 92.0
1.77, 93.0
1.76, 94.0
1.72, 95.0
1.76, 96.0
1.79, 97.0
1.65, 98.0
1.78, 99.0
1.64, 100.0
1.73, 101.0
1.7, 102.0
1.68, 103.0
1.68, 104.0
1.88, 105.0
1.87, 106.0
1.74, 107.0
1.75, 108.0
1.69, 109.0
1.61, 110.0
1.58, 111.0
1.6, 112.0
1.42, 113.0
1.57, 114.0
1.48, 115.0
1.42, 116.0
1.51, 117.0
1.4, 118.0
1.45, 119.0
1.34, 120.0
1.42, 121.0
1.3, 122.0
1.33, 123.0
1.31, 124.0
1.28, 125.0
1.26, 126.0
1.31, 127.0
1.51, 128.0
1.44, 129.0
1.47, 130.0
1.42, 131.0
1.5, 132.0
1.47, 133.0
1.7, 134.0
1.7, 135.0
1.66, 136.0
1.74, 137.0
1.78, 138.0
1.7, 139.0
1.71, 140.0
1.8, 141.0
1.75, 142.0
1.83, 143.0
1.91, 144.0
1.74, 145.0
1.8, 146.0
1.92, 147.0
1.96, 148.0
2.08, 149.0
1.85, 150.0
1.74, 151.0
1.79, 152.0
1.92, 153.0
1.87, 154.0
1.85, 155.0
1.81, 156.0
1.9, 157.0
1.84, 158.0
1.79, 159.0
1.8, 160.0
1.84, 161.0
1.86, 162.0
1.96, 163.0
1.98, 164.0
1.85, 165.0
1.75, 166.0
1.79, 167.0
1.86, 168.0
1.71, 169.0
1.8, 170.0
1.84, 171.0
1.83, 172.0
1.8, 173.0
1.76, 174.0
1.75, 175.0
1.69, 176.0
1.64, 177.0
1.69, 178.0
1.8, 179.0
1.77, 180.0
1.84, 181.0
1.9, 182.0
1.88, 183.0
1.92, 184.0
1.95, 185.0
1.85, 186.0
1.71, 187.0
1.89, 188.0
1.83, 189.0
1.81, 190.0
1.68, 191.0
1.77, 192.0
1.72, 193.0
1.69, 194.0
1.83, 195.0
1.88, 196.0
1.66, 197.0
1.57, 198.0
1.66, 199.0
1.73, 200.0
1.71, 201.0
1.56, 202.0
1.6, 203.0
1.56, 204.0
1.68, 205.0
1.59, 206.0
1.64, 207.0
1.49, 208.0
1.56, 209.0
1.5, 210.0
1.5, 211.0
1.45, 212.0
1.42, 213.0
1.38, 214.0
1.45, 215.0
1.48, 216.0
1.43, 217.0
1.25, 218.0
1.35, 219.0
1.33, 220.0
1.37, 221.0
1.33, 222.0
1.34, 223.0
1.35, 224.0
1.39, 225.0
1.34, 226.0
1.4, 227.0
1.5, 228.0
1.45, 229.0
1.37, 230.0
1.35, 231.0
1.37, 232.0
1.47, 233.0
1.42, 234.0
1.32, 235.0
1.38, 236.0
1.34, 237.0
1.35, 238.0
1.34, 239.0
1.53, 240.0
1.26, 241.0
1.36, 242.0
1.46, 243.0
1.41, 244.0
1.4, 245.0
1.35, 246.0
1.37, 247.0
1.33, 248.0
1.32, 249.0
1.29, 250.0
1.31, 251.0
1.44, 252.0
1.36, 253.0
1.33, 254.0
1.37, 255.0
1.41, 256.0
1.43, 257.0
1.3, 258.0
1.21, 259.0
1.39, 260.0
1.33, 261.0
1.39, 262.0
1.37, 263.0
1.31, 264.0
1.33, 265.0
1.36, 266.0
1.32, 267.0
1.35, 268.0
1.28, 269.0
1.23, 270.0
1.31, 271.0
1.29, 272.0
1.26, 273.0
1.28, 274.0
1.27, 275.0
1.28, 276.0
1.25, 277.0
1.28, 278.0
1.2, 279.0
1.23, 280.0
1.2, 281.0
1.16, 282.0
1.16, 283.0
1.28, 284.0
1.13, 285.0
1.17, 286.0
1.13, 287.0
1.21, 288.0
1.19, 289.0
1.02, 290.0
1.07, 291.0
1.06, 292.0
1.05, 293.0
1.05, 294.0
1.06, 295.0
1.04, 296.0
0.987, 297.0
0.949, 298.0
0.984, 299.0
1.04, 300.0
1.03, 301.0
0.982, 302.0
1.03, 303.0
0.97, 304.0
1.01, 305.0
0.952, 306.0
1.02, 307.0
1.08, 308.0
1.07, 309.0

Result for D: 167.0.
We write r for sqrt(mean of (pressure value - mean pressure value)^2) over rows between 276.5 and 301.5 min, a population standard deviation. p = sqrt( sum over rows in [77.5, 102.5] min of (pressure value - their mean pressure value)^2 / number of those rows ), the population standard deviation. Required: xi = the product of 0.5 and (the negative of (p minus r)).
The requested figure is 0.006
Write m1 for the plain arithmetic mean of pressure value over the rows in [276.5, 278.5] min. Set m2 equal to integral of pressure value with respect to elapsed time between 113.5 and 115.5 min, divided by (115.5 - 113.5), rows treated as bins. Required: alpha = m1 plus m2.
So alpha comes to 2.8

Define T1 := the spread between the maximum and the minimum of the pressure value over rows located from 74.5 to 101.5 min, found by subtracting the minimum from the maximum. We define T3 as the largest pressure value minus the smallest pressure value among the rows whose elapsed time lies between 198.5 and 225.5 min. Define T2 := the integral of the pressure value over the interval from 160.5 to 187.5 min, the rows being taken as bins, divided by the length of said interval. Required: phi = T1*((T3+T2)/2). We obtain 0.38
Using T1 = 0.33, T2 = 1.82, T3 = 0.48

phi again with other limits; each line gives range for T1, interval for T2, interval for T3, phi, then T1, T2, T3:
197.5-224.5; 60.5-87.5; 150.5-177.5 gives 0.51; 0.48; 1.78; 0.34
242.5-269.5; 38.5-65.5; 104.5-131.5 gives 0.27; 0.25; 1.57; 0.62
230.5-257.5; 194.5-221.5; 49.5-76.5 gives 0.29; 0.27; 1.54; 0.57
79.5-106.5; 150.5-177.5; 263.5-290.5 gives 0.36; 0.33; 1.82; 0.34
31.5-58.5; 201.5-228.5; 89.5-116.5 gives 0.73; 0.76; 1.45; 0.46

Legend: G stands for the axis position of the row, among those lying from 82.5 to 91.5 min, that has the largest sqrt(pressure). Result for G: 84.0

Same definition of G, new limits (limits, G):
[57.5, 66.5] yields 63.0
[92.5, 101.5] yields 97.0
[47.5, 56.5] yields 55.0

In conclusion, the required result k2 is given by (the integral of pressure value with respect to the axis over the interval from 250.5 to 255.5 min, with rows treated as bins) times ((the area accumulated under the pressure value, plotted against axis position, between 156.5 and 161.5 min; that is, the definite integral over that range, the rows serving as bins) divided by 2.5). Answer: 25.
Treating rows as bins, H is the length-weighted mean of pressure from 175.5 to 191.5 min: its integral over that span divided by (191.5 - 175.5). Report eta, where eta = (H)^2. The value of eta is 3.3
